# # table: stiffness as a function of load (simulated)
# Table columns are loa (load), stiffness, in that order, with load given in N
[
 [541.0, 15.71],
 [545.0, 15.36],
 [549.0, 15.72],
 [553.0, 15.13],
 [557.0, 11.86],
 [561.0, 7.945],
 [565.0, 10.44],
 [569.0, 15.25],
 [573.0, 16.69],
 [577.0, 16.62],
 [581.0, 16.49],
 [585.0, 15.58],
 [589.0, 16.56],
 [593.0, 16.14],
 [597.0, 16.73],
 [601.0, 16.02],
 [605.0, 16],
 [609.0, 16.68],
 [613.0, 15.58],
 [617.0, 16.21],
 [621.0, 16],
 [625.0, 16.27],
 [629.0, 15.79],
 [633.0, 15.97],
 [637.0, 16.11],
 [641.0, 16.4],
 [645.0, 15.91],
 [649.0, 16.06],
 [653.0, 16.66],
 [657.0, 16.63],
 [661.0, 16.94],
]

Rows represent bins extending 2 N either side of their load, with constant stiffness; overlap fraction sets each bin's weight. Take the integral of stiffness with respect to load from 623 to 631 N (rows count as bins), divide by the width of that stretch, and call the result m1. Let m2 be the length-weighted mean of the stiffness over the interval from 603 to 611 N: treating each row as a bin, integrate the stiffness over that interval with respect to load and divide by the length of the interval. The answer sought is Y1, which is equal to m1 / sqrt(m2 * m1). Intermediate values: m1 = 16.0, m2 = 16.3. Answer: 0.99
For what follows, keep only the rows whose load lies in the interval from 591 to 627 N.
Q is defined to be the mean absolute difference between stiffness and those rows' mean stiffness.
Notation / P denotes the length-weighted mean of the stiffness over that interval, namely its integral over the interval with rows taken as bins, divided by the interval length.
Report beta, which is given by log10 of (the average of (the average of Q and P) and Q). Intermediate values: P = 16.2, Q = 0.26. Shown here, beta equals 0.627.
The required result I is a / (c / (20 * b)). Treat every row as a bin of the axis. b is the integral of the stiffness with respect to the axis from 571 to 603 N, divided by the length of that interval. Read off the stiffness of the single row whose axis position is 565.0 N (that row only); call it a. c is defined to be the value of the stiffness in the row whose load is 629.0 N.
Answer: 216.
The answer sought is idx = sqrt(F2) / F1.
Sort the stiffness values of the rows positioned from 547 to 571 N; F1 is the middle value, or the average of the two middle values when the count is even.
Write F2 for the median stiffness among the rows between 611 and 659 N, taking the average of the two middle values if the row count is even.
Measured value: 0.297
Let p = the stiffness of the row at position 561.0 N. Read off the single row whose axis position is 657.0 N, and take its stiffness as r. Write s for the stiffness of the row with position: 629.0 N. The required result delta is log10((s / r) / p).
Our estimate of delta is -0.92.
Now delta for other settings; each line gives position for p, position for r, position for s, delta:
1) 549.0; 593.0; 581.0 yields -1.19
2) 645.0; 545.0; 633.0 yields -1.18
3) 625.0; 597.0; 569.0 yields -1.25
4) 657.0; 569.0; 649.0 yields -1.20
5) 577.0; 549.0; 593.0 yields -1.21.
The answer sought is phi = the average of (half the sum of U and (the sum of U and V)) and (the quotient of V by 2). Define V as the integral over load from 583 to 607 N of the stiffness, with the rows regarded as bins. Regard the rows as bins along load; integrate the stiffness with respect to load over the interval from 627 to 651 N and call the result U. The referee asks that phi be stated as 387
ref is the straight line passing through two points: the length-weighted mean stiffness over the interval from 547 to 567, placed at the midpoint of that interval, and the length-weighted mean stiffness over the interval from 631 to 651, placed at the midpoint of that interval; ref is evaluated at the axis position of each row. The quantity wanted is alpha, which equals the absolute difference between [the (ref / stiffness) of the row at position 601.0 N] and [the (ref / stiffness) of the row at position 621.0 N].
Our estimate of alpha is 0.06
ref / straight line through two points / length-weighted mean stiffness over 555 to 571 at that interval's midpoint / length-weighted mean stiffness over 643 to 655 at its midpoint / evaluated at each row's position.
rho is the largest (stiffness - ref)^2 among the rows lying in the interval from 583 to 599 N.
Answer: 14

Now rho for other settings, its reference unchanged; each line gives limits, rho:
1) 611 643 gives 3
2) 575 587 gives 20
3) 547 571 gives 26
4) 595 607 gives 12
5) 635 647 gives 0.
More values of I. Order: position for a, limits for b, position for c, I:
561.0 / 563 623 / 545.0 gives 163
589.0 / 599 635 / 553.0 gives 352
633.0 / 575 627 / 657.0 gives 312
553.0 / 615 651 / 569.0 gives 319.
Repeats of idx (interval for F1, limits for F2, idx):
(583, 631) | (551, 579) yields 0.242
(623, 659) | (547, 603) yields 0.247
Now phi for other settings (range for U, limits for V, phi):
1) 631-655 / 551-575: 349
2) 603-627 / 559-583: 360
